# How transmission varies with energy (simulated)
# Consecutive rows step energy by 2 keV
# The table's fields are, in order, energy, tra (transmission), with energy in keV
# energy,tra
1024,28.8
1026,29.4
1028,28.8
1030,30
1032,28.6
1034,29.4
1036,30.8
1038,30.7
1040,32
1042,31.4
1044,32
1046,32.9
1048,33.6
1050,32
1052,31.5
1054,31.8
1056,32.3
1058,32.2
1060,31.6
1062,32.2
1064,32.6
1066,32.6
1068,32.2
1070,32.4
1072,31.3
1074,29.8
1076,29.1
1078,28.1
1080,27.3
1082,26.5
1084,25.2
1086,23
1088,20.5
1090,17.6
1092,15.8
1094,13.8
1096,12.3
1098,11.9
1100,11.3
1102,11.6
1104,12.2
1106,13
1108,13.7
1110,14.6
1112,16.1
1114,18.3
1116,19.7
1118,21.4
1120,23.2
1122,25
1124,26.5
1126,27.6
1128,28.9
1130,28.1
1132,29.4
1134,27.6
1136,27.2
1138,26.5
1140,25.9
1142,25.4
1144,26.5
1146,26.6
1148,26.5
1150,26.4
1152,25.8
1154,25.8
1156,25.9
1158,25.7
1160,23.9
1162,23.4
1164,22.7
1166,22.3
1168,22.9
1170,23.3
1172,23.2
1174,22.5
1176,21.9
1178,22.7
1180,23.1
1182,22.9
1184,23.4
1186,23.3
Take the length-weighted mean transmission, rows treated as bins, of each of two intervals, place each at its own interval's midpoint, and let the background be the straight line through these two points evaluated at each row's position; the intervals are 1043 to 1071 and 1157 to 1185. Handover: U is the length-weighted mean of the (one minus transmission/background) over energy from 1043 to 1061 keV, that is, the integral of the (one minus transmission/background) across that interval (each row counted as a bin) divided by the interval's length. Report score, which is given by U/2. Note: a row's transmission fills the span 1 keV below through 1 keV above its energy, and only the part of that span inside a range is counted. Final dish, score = 0.01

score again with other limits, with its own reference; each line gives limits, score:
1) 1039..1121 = 0.10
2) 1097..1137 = 0.12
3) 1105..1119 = 0.20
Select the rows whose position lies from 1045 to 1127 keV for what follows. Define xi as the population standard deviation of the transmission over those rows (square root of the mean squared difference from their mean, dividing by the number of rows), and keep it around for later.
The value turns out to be 8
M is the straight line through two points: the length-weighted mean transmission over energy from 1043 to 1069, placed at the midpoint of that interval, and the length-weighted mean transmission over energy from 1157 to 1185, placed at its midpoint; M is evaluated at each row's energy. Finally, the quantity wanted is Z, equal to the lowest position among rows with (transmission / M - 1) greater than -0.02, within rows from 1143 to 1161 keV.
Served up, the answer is 1144 keV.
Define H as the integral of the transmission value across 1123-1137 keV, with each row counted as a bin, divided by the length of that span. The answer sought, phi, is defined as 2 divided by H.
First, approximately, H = 27.9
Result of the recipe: 0.072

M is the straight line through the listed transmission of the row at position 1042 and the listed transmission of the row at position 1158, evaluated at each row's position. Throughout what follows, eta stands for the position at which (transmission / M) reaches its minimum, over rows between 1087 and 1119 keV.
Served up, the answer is 1100 keV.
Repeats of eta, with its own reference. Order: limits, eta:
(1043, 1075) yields 1074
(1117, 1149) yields 1118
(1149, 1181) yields 1166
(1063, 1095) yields 1094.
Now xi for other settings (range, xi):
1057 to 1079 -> 1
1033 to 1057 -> 1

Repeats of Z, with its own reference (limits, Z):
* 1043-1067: 1046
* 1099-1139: 1124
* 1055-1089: 1056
